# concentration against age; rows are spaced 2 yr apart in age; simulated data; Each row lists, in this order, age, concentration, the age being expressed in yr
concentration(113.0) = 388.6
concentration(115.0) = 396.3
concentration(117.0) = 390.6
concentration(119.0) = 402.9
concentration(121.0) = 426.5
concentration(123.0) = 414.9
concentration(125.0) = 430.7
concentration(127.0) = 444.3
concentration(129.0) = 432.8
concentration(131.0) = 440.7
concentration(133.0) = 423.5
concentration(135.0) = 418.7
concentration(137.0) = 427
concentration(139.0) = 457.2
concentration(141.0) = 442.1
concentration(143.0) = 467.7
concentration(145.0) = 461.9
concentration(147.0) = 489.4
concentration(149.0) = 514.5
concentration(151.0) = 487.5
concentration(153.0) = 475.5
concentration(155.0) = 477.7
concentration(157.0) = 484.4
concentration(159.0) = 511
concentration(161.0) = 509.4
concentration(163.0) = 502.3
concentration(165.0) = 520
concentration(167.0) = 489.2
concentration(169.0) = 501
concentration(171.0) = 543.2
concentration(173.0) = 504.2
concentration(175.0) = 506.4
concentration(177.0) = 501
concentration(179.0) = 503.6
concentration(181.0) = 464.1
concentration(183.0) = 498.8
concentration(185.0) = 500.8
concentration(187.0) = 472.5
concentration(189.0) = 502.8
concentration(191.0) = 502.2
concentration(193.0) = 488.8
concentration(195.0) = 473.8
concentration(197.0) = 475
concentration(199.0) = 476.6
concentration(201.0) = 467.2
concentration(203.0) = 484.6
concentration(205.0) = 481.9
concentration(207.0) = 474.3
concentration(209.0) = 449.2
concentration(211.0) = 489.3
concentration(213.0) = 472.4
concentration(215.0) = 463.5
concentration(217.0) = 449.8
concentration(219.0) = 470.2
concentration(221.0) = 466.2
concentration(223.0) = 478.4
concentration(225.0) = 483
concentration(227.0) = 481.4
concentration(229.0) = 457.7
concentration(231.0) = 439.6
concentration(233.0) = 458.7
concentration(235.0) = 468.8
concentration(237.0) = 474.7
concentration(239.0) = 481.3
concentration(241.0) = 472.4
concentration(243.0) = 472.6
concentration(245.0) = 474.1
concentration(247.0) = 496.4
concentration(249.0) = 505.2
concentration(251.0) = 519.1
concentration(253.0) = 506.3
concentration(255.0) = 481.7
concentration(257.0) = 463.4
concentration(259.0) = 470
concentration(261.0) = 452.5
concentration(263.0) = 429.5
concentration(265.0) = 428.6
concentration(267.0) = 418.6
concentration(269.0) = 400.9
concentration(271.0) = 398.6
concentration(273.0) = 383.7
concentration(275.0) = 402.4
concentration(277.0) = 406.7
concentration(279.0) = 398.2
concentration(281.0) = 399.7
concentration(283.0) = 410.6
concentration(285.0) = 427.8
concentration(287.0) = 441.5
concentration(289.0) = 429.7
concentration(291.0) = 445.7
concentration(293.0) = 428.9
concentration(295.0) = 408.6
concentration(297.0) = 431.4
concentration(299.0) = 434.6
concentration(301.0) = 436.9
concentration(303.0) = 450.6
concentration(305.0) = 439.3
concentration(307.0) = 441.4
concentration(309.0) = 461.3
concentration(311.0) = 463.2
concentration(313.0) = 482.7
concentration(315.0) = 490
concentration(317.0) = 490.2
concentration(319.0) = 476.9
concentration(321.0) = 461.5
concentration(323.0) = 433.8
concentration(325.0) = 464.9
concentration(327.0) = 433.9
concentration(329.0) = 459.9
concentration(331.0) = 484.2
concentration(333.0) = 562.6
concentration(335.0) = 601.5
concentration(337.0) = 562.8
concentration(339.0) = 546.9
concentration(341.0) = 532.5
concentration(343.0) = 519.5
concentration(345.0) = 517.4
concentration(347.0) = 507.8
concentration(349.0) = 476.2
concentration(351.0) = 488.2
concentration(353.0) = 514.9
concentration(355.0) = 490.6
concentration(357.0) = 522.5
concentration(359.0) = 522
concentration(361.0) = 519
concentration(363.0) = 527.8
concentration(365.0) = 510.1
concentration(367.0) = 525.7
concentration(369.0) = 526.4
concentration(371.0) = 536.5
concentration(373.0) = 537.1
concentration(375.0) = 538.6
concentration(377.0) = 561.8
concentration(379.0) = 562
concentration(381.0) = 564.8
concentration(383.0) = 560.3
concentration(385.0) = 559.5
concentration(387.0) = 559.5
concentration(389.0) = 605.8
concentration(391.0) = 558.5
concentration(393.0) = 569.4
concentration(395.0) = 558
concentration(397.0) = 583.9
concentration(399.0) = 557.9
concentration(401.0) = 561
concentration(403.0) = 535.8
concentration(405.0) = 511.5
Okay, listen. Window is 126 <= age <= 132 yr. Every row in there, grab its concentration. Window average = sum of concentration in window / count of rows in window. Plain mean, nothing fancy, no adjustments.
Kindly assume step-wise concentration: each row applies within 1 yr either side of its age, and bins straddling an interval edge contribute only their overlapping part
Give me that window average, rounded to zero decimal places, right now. 439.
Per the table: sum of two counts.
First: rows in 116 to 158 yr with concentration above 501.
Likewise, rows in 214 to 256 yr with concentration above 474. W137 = 12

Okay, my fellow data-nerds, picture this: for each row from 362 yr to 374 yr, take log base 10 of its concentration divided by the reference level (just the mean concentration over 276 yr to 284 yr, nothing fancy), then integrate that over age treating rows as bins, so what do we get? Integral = 1.4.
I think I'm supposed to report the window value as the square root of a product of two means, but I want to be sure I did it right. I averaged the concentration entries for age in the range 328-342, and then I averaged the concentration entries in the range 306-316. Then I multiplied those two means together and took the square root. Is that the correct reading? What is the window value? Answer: 501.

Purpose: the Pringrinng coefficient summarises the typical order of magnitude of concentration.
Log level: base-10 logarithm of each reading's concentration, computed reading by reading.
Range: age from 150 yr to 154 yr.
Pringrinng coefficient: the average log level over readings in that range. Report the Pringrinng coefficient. 2.68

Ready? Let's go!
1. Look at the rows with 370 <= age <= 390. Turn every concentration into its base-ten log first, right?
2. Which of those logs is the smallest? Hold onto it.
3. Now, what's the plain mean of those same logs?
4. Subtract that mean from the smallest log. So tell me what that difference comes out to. -0.017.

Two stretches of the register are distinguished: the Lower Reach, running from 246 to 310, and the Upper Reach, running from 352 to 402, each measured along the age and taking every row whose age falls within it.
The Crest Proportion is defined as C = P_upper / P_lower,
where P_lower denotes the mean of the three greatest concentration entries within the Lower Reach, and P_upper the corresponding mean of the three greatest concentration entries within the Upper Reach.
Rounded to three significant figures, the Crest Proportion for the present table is 1.15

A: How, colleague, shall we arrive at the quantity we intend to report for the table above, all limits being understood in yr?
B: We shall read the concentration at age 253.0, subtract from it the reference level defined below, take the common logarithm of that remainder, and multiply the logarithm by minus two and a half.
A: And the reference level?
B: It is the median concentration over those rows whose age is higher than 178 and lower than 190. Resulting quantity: -2.0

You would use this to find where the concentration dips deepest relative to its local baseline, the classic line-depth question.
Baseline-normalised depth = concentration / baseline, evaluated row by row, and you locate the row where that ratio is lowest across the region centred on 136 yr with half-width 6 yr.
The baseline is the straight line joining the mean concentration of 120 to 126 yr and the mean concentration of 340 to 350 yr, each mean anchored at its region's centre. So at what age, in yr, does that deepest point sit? 135.0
